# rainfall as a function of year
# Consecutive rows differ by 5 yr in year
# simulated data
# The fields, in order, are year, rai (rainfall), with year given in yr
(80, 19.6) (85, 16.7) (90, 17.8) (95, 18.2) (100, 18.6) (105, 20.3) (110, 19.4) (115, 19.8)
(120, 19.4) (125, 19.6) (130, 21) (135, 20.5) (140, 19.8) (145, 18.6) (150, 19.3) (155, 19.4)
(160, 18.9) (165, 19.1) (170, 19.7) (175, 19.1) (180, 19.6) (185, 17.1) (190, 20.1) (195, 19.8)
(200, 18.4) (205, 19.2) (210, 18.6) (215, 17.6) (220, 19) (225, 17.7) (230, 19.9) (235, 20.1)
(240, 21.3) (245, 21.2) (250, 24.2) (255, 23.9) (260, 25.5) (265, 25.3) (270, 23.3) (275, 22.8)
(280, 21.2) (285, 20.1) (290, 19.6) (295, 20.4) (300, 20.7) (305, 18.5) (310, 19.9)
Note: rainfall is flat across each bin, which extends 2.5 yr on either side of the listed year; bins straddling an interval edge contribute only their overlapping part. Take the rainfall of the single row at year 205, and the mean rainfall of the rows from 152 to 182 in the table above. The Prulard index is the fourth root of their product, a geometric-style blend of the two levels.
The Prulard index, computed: 4.39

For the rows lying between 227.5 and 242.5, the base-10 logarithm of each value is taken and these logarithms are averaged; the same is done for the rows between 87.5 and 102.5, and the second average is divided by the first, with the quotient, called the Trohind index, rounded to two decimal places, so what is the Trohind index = 0.96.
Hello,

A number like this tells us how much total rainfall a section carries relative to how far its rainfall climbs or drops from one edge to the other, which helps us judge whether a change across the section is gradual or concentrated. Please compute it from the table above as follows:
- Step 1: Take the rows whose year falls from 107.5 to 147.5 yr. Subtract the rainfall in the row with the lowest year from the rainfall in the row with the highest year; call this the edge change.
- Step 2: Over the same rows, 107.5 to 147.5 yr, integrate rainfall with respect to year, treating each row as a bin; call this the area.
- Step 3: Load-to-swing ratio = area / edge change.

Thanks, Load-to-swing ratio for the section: -988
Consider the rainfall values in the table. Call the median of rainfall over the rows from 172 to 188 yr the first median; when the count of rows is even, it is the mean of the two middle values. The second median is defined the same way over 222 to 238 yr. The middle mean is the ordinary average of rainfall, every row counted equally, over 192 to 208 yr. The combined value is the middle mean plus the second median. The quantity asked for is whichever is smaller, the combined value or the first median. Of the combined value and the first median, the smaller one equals 19.1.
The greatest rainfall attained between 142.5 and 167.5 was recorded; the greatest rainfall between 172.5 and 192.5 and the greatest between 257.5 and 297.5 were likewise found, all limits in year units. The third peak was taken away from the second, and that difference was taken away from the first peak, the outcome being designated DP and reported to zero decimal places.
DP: 25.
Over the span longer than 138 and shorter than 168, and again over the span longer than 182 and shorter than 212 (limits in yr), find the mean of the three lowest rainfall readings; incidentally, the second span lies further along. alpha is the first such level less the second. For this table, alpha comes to 0.8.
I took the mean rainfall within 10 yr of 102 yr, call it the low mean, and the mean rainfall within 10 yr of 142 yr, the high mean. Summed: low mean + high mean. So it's 38.7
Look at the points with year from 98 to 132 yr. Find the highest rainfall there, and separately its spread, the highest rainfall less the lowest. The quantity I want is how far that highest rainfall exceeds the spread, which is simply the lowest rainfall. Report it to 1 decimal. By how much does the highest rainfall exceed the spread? 18.6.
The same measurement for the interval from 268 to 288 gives 20.1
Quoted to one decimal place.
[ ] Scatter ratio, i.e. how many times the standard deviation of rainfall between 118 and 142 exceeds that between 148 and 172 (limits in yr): 2.2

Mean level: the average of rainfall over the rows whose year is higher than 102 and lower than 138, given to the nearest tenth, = 20.0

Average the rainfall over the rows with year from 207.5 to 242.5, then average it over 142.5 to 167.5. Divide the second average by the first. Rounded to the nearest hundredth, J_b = 0.99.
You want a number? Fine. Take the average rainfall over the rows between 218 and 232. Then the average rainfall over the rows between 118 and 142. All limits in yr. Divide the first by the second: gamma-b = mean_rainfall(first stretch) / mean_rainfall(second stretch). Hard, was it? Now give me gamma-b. 0.94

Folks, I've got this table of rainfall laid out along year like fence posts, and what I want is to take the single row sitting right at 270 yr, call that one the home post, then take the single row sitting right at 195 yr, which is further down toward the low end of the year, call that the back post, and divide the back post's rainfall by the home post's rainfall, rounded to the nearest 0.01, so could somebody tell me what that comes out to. 0.85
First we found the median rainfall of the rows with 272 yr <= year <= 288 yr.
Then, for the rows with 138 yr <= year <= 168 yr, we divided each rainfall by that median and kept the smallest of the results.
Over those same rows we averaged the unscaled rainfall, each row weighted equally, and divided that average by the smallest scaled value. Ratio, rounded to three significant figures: 21.9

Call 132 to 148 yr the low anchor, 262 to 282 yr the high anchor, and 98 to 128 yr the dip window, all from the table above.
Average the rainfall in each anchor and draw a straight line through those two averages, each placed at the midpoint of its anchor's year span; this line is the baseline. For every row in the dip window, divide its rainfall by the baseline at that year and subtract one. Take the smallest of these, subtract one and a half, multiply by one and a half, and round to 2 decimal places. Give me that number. -2.25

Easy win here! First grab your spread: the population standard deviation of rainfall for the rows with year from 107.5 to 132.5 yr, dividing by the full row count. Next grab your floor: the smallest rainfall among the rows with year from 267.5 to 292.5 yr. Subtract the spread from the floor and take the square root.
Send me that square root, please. 4.36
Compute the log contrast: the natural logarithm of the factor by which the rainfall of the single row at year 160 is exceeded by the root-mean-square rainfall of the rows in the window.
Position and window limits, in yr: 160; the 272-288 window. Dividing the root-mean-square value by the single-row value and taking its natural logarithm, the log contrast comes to 0.12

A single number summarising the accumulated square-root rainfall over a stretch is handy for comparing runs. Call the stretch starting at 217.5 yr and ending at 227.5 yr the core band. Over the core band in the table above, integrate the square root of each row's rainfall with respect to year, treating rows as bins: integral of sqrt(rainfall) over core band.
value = 42.8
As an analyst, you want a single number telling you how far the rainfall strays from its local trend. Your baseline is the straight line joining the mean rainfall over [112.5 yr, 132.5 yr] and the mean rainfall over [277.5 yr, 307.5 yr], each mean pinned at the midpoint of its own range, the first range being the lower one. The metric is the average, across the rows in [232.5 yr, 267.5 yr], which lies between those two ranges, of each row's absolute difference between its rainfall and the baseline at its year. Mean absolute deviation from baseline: 3.0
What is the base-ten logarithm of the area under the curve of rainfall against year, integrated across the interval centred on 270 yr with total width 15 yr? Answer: 2.55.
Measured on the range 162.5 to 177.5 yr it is 2.46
